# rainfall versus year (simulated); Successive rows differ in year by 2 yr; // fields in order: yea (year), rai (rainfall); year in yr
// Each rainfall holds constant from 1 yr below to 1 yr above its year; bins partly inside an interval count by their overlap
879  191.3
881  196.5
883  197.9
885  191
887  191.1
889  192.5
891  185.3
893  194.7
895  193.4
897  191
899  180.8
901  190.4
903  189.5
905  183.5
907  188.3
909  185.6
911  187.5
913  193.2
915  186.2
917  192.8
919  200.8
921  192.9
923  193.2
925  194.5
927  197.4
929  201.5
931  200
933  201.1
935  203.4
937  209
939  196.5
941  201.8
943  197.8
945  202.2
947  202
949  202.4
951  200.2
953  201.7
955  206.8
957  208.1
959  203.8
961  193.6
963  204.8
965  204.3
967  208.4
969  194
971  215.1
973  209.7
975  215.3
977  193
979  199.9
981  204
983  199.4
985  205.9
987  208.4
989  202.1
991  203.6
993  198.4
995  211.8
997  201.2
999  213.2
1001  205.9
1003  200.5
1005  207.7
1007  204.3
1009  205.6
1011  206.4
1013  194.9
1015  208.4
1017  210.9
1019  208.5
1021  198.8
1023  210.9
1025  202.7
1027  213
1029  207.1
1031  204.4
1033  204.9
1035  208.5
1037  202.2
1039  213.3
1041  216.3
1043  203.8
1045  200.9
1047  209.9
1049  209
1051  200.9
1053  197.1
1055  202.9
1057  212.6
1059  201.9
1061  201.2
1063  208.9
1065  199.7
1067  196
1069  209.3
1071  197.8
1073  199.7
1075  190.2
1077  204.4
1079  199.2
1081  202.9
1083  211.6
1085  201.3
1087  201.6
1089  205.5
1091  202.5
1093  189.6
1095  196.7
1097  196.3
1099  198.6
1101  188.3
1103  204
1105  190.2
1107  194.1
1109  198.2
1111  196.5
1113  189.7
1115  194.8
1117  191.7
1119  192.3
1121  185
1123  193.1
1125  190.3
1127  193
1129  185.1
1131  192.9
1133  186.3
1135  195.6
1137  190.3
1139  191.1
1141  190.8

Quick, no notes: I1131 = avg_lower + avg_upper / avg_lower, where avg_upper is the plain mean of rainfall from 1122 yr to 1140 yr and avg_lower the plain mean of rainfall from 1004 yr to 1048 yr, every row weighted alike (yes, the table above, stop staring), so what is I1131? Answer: 207.4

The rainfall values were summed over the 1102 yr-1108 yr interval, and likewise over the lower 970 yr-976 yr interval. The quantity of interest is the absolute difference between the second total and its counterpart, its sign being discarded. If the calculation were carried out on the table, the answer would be 52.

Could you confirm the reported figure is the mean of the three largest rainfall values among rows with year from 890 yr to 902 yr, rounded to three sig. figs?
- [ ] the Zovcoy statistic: 193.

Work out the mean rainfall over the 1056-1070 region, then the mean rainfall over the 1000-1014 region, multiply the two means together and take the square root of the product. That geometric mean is 204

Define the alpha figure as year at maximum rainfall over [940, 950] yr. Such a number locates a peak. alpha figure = 949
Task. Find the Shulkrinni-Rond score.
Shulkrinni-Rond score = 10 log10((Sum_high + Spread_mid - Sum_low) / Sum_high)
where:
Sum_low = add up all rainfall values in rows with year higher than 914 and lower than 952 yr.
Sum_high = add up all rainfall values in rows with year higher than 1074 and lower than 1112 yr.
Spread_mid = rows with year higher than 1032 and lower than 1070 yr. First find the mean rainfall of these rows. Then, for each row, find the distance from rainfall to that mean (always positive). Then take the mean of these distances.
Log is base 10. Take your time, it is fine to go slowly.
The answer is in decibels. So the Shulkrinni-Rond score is -37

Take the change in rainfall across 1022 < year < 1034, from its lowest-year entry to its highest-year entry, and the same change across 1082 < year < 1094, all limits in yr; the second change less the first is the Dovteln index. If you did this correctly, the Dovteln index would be -16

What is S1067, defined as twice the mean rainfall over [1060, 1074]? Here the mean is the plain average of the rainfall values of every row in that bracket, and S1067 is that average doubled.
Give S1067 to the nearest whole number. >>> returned 404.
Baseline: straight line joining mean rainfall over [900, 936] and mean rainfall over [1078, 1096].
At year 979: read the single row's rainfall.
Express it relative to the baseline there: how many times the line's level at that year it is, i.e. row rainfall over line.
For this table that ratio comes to 1.02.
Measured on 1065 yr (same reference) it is 1.00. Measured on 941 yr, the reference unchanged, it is 1.04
